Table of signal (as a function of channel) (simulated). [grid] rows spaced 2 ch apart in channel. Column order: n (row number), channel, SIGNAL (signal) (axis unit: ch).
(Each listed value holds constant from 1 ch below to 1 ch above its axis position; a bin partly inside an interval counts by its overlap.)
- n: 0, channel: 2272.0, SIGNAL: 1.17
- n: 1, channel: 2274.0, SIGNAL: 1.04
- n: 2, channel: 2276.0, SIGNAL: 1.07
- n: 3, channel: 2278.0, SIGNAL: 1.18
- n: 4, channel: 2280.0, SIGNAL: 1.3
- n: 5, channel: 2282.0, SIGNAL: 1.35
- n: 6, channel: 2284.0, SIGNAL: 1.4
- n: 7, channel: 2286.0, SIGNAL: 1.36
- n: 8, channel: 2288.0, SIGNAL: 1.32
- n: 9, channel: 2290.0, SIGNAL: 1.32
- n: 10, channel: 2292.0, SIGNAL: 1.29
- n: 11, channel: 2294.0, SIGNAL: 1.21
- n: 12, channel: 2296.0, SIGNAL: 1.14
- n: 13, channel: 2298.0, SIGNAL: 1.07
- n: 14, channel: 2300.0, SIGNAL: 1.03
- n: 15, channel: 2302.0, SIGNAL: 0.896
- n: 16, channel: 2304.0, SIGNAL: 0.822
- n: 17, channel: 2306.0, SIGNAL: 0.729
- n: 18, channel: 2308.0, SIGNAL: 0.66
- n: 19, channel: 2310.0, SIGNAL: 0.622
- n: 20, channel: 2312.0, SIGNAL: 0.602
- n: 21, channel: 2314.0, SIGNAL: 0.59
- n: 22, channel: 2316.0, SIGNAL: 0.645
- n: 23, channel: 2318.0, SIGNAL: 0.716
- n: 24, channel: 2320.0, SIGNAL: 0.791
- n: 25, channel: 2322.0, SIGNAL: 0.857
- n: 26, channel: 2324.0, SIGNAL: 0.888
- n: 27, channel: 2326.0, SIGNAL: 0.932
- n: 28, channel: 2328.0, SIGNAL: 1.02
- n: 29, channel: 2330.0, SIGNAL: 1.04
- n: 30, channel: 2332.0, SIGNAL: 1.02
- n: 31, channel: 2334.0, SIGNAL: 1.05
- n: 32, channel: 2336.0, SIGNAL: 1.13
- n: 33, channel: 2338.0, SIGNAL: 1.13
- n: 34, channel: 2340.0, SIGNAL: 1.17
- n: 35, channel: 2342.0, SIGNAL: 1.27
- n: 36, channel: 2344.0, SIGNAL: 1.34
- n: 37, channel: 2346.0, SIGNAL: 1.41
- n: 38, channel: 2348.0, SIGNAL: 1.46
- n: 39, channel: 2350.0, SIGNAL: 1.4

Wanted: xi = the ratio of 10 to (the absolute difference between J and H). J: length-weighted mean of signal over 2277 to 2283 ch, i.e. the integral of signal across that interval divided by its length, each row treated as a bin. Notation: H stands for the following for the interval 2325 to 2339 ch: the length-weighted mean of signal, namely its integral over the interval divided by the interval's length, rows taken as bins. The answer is 43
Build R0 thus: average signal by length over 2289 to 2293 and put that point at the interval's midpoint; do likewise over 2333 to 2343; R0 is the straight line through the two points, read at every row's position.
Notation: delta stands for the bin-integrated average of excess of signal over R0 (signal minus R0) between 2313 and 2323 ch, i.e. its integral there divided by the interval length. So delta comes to -0.50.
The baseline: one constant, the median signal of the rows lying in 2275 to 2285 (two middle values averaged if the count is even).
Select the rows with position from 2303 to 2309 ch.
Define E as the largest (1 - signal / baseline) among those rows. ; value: 0.49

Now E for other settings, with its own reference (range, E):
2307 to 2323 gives 0.55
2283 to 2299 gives 0.18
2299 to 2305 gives 0.37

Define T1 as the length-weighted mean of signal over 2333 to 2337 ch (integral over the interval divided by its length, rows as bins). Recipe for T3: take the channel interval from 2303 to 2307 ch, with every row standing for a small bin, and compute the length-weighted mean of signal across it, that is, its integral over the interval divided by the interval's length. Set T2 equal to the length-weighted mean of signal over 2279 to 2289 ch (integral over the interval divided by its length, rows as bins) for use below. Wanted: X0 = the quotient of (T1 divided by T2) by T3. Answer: 1.04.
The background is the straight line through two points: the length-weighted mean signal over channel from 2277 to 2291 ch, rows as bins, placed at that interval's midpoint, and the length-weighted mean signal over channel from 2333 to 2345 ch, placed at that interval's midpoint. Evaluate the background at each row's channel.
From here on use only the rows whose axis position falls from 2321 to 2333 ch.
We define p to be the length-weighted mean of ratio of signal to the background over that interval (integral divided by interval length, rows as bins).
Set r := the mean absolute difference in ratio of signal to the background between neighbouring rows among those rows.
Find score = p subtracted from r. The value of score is -0.76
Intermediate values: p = 0.79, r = 0.0353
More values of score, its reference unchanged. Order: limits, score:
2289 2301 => -0.87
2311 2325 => -0.55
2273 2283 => -0.83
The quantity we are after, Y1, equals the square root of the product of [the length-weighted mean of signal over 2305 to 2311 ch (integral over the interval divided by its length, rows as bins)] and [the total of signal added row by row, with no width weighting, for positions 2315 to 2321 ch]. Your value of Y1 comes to 1.20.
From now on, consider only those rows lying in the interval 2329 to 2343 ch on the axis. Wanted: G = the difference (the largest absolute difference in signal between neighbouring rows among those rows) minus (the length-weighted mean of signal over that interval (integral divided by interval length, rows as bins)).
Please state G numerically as -1.02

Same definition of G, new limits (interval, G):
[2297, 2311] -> -0.70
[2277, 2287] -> -1.20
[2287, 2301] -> -1.12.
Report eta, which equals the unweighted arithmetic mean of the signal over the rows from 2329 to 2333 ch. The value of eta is 1.03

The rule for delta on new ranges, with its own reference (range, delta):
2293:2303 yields -0.21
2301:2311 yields -0.51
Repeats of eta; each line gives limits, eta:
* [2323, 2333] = 0.98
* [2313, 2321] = 0.69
